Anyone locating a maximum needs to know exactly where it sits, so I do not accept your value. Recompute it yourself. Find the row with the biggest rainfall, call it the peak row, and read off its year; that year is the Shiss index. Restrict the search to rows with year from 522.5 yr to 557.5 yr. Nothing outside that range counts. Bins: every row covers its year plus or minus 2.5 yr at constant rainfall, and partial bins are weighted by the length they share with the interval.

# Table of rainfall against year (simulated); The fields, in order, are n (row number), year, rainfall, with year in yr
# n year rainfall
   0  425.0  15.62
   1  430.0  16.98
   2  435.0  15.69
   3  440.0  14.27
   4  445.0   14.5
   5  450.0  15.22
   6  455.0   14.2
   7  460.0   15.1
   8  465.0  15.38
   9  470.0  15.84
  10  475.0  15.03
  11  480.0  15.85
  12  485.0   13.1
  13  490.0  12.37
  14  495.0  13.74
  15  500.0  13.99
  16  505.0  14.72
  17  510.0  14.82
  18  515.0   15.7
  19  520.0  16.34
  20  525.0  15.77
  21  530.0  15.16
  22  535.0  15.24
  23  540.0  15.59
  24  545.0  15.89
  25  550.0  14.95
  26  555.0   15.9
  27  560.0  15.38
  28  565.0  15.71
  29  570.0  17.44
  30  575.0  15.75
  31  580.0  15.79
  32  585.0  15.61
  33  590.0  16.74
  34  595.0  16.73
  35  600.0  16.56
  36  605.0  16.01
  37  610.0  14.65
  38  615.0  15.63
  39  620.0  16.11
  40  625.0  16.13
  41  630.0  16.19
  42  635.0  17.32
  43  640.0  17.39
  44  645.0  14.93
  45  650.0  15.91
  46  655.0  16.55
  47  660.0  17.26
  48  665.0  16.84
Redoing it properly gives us 555.0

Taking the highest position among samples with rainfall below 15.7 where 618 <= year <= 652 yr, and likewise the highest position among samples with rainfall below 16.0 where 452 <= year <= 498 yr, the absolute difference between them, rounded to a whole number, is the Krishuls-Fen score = 150 yr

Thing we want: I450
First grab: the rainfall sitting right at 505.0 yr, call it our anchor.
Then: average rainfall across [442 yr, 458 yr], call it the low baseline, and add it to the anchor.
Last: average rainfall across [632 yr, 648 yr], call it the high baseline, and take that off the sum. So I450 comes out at 12.8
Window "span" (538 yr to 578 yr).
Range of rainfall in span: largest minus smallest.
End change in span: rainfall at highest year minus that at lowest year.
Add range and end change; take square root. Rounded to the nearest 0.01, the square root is 1.63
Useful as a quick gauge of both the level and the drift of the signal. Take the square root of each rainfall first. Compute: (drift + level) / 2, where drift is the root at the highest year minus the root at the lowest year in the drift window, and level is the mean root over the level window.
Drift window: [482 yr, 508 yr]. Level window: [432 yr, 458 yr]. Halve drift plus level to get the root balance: 2.03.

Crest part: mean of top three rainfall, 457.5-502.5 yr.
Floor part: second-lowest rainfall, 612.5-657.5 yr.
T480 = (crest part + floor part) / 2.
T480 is 15.7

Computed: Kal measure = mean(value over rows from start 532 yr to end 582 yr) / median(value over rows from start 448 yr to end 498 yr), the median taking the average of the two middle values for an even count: 1.05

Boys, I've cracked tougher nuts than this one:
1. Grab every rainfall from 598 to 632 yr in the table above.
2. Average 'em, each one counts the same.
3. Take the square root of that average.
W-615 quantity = 3.99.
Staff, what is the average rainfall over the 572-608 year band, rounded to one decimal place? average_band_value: 16.2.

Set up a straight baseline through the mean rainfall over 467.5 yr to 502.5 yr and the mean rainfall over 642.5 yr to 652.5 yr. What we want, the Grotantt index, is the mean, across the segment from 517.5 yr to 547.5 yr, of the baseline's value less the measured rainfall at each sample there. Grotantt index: -1.06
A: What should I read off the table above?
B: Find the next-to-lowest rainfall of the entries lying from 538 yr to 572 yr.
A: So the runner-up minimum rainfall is 15.38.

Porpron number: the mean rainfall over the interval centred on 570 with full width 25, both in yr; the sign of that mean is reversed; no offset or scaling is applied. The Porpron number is -16.0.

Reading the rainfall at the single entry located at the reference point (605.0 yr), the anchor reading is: 16.01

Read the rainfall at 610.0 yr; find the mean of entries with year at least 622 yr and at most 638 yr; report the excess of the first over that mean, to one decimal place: -1.9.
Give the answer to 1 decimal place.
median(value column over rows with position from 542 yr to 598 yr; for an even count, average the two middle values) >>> 15.8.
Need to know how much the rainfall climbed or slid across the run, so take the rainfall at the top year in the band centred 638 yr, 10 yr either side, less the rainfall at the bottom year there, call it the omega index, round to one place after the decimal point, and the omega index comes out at -1.3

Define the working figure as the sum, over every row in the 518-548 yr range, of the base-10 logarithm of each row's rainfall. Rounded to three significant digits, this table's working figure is 7.17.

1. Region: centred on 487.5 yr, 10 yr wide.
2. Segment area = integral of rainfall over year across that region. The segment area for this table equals 127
